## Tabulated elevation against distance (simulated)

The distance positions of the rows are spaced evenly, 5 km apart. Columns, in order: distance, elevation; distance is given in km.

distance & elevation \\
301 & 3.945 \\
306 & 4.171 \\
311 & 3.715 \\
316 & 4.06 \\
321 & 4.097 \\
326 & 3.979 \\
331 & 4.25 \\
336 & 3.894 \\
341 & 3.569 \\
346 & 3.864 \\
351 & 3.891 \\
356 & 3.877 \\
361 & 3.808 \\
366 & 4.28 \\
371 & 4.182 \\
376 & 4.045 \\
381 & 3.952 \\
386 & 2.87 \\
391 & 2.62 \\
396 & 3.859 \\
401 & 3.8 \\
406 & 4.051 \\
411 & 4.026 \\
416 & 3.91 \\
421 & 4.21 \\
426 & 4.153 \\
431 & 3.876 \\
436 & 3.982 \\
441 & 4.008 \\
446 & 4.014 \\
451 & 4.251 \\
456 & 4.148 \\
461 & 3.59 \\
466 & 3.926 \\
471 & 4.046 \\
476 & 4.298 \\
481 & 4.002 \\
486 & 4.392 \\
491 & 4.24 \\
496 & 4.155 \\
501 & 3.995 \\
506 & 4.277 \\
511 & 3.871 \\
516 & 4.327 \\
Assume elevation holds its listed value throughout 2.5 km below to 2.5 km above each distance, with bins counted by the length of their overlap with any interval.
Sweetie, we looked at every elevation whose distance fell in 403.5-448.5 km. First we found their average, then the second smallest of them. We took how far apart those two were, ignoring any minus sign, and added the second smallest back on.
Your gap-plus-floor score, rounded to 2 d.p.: 4.03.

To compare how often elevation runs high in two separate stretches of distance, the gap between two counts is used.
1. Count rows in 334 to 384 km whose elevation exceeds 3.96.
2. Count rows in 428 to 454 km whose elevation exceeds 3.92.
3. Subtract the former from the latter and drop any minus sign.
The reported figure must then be 1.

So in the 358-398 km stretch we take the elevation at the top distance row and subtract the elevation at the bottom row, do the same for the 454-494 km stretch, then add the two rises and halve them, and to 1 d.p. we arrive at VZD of 0.1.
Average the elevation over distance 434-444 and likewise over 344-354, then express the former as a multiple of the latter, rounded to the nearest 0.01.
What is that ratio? 1.03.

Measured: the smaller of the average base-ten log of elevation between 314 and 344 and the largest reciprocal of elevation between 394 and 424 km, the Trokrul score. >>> 0.263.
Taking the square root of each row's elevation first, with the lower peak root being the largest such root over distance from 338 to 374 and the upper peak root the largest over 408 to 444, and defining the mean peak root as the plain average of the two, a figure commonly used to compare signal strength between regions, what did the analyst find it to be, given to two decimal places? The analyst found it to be 2.06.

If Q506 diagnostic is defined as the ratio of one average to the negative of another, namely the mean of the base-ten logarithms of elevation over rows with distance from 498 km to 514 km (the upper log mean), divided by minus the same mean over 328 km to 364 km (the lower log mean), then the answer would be -1.03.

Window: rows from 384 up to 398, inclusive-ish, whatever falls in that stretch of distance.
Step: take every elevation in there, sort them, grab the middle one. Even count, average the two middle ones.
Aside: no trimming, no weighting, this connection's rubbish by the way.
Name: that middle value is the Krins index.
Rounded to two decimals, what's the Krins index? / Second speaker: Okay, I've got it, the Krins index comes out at 2.87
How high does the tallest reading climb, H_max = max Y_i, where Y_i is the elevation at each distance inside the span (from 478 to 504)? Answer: 4.392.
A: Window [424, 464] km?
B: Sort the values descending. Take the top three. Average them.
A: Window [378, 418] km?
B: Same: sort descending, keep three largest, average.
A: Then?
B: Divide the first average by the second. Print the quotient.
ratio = 1.04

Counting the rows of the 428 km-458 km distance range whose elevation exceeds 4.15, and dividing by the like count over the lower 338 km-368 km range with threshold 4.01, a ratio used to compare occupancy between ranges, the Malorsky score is 1.00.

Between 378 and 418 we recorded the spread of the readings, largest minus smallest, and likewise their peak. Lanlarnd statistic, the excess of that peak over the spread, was 2.6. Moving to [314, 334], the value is 4.0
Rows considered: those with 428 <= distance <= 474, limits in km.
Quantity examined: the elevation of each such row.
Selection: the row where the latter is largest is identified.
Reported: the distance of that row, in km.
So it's 451 km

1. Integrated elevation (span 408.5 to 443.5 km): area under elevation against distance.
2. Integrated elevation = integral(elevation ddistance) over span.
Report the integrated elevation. 141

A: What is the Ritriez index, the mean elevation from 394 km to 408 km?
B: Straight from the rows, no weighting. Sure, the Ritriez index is 3.90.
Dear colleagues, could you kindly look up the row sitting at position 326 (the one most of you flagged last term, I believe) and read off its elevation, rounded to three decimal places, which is 3.979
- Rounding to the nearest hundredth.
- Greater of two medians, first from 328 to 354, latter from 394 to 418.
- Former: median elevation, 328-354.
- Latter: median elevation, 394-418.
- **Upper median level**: 3.91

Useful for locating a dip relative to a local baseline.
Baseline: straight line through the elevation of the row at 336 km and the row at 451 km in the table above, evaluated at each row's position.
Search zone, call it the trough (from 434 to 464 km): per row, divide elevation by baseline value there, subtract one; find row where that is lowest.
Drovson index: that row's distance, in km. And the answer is 461 km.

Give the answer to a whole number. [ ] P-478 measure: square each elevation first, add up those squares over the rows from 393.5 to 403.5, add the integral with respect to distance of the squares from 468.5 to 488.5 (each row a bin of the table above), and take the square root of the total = 19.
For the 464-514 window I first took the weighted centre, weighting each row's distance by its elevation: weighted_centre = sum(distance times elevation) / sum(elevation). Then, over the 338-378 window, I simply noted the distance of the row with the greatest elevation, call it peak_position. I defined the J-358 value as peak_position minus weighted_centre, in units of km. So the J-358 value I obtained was -122.5 km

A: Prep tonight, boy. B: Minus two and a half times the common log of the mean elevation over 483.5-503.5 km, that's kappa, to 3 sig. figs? -1.56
